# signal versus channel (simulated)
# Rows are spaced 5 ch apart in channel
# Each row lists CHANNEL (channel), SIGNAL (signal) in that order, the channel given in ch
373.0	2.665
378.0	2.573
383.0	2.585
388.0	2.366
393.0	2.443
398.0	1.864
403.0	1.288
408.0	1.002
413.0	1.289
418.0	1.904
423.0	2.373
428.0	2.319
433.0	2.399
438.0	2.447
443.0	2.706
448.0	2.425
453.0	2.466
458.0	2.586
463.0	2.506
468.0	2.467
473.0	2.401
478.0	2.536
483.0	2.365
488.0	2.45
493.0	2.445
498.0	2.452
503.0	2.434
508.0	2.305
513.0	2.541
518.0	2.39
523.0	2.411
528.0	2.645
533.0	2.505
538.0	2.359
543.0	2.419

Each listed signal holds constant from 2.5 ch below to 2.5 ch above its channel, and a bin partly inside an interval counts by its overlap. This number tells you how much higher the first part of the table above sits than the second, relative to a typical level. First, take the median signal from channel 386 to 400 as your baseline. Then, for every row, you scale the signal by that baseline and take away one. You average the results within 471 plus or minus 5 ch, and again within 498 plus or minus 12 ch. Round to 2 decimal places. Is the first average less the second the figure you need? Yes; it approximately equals 0.01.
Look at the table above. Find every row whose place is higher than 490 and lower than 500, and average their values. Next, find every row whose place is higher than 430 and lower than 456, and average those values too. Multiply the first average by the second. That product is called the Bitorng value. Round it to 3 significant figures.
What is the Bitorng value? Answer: 6.09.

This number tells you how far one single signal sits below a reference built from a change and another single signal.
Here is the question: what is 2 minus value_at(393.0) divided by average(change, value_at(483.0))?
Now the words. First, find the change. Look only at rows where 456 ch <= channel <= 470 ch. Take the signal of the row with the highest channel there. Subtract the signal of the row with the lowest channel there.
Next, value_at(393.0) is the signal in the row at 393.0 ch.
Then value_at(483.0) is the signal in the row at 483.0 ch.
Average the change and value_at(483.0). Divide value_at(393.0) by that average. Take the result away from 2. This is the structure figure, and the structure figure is -0.18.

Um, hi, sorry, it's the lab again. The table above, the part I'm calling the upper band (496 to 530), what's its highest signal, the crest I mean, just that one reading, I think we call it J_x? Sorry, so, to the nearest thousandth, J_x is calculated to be 2.645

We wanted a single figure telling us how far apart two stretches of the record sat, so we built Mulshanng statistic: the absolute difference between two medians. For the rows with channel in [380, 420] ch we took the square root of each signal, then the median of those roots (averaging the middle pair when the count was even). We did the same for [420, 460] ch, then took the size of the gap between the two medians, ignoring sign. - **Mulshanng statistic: 0.19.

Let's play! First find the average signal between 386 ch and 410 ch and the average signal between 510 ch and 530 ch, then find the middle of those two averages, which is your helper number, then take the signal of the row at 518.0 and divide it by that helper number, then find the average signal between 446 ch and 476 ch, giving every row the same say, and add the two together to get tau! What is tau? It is 3.6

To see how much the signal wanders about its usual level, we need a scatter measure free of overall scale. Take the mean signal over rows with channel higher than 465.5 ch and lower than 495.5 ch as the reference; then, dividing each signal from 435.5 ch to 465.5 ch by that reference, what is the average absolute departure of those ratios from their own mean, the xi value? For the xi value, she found 0.034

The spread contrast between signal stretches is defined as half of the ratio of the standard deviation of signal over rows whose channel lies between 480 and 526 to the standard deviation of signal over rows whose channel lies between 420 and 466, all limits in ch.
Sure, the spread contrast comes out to 0.28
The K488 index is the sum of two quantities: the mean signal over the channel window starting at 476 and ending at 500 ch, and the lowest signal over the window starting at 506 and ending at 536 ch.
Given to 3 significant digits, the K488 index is 4.75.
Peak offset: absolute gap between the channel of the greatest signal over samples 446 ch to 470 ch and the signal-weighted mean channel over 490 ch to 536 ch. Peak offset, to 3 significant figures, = 55.2 ch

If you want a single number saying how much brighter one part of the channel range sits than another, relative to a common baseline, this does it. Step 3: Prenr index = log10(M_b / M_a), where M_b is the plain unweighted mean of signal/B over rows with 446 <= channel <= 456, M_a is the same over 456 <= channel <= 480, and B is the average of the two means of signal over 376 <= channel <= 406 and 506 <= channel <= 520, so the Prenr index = -0.01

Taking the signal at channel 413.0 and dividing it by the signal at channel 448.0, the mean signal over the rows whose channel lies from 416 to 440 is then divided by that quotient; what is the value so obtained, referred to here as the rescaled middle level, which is 4.3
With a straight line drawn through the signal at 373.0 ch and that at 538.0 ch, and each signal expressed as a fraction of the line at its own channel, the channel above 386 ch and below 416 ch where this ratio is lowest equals 408.0 ch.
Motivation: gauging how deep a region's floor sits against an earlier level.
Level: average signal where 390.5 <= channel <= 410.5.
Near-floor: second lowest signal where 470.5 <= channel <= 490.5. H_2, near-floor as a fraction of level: 1.456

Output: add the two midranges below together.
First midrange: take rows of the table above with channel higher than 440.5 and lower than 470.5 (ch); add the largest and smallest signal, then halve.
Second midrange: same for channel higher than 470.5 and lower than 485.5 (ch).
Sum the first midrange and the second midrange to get 5.0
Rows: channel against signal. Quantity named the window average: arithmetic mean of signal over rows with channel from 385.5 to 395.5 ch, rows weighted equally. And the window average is 2.40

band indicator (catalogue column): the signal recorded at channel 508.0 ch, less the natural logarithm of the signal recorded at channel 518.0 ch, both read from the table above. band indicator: 1.43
